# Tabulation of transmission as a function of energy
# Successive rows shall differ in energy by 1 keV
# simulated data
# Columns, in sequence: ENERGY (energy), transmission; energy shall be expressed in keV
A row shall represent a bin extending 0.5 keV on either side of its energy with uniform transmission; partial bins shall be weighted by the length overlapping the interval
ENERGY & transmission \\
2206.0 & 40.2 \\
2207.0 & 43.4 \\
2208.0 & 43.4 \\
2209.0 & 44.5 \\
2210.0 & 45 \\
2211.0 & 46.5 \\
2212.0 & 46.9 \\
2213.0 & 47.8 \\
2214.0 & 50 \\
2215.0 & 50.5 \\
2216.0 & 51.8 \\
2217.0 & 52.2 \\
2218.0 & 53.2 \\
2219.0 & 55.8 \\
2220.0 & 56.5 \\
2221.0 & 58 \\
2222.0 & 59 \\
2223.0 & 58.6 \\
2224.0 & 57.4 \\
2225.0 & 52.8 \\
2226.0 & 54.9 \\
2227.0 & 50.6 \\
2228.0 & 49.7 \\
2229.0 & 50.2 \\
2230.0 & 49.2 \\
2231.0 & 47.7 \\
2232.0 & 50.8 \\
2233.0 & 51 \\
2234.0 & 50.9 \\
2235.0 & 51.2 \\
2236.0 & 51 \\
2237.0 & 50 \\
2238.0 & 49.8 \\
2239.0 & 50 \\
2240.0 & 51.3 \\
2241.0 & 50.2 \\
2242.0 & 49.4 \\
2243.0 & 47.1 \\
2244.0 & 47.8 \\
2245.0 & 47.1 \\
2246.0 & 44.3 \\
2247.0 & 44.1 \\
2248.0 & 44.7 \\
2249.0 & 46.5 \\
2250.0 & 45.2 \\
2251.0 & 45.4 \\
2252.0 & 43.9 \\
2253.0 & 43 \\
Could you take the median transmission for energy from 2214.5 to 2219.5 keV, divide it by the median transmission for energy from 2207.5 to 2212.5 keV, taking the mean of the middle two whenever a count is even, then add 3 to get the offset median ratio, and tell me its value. 4.16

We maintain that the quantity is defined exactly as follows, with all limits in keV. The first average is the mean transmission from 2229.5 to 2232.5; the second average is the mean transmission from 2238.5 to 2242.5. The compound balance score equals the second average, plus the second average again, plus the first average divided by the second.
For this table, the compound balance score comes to 101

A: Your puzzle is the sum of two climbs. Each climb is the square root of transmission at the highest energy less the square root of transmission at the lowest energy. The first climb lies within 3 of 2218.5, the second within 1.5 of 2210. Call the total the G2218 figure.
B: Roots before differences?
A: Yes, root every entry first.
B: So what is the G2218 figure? 0.57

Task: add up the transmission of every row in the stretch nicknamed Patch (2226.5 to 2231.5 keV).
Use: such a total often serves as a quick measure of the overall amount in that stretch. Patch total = 247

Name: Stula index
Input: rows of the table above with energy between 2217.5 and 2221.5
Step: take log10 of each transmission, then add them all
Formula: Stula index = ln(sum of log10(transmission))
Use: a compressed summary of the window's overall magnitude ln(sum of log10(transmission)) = 1.94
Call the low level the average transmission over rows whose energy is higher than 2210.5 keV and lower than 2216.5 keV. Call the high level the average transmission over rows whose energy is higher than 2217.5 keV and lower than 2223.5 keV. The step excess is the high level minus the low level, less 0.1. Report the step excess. 7.8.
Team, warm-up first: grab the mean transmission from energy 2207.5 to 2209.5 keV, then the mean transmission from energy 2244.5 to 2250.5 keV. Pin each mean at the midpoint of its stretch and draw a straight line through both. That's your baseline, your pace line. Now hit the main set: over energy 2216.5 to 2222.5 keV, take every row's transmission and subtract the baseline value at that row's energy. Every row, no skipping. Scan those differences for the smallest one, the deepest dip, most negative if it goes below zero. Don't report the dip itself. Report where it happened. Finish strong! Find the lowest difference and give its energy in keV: 2217.0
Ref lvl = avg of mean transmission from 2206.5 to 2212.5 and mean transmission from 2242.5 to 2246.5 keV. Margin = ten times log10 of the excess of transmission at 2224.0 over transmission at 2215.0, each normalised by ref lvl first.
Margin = -8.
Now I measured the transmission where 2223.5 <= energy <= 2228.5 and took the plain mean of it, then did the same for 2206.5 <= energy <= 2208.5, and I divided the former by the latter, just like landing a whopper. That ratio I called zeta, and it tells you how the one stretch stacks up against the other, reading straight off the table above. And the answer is 1.22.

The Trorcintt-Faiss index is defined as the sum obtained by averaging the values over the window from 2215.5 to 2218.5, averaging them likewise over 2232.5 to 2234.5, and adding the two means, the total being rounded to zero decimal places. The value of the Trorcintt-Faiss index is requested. 103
